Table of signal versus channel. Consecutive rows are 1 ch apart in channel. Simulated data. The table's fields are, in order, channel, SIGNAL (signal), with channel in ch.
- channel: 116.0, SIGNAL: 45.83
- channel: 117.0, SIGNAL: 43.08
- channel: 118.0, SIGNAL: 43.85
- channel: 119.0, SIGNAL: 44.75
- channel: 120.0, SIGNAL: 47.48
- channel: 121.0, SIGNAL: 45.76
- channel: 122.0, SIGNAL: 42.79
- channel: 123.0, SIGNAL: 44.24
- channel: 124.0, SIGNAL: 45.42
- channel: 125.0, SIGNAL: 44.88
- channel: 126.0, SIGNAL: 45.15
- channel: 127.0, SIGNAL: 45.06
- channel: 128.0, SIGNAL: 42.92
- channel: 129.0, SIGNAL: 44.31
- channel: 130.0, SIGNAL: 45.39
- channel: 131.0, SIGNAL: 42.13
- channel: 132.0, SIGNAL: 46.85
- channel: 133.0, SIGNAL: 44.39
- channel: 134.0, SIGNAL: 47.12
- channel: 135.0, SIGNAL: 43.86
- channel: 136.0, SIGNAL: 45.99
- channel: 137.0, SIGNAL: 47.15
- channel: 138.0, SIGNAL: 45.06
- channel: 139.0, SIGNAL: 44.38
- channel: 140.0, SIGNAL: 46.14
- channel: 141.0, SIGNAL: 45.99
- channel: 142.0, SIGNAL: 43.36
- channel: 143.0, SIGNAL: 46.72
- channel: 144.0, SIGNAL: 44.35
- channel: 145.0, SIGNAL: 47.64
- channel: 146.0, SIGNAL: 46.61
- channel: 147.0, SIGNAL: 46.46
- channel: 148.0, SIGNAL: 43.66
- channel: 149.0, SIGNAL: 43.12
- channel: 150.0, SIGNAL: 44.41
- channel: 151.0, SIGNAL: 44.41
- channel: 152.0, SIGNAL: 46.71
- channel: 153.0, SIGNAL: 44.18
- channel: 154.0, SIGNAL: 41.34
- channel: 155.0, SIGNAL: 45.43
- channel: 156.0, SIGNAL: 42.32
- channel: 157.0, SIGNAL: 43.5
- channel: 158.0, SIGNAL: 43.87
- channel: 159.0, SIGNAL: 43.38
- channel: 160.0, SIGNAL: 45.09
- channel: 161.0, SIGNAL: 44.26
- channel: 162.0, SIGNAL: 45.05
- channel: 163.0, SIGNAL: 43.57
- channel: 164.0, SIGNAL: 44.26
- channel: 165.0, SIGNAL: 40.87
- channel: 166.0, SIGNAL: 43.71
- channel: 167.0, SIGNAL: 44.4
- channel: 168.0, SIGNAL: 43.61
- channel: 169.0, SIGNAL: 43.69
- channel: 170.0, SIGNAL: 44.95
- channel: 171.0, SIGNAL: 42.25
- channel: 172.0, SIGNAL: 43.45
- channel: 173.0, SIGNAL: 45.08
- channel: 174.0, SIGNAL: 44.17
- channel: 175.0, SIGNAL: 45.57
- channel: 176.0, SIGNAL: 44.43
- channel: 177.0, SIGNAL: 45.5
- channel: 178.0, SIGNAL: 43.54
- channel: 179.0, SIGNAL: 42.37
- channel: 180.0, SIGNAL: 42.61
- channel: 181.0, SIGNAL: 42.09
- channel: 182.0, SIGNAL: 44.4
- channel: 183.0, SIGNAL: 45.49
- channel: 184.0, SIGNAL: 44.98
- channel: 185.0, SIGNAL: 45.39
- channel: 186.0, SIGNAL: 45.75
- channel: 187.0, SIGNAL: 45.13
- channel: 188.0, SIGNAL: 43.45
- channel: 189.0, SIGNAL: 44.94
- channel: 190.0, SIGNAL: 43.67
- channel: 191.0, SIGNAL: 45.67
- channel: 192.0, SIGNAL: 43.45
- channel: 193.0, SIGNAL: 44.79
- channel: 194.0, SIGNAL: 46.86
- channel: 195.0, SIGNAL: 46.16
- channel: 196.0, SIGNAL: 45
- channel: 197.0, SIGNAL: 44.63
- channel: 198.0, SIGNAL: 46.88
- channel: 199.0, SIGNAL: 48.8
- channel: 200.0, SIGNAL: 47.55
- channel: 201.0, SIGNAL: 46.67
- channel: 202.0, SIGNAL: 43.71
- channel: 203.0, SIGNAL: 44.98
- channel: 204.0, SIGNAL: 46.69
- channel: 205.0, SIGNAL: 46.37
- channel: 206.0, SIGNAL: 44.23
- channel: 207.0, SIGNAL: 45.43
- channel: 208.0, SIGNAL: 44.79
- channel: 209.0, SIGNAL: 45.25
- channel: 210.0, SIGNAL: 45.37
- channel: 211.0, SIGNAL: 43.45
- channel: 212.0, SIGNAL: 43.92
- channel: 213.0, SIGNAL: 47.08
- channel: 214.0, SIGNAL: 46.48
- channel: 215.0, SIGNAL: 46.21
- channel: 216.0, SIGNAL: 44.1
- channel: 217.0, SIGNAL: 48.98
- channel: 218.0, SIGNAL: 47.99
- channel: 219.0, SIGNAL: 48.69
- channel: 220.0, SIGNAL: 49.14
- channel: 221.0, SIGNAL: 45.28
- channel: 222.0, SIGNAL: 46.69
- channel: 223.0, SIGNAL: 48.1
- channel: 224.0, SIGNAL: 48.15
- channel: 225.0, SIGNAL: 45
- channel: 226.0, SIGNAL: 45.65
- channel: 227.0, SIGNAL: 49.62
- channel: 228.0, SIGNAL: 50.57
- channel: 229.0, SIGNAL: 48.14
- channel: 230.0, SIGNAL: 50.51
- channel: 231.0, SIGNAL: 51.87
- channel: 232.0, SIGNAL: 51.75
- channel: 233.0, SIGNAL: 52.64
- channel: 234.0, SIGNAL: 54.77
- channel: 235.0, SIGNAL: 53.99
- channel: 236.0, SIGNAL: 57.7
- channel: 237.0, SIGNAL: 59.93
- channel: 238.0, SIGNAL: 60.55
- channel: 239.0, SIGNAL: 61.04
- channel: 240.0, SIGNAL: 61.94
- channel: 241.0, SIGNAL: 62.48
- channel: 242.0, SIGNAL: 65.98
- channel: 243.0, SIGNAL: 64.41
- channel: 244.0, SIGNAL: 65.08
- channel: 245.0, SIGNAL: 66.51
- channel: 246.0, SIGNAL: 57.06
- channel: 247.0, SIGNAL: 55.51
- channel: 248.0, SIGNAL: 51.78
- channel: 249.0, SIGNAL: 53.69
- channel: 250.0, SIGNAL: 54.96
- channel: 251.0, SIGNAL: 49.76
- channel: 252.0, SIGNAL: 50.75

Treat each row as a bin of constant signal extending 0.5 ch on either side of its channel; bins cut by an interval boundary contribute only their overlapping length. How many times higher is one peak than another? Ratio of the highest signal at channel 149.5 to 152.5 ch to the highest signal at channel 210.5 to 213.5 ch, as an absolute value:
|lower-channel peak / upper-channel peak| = 0.99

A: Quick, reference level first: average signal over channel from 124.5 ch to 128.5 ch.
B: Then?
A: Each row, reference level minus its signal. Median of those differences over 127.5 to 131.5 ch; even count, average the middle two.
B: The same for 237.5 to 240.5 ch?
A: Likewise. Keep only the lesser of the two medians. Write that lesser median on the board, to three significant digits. -16.5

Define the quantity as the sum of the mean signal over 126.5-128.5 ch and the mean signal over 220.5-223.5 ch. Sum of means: 91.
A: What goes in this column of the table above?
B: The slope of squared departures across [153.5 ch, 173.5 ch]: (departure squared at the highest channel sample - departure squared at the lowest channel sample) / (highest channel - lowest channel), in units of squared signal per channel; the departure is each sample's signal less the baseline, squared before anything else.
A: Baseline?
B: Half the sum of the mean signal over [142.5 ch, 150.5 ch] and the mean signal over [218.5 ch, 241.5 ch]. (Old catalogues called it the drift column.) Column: -2.2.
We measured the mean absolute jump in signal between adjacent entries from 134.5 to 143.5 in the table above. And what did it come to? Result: 1.7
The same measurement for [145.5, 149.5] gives 1.2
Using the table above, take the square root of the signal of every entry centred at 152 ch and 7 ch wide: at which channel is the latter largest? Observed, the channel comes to 152.0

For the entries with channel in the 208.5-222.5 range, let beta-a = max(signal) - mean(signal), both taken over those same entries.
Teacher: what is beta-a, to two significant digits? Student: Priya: 2.8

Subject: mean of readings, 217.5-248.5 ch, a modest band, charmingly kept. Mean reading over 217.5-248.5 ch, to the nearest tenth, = 54.1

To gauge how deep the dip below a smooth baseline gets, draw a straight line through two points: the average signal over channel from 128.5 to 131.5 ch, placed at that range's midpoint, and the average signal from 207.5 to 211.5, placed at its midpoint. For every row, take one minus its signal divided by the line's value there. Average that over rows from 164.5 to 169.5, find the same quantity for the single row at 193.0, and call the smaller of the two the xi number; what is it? -0.01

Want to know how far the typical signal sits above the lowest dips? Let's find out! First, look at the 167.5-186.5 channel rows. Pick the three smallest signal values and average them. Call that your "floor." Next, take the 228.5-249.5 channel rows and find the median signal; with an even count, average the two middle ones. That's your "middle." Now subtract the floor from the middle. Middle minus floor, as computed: 15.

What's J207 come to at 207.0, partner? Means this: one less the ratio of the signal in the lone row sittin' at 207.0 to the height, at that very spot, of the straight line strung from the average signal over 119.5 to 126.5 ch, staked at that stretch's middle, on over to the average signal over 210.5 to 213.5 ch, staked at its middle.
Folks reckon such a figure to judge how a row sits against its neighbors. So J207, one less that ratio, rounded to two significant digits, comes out -0.013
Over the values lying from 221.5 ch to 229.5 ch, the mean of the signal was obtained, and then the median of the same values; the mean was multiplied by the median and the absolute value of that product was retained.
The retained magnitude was 2297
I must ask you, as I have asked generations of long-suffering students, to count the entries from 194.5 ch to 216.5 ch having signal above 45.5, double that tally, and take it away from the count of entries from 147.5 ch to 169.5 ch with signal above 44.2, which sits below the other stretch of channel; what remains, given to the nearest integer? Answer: -11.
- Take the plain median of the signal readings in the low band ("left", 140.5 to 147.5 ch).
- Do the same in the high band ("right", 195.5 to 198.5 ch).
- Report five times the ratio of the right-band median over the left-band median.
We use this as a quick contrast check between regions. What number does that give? 4.8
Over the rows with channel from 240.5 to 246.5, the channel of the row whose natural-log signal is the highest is 245.0 ch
